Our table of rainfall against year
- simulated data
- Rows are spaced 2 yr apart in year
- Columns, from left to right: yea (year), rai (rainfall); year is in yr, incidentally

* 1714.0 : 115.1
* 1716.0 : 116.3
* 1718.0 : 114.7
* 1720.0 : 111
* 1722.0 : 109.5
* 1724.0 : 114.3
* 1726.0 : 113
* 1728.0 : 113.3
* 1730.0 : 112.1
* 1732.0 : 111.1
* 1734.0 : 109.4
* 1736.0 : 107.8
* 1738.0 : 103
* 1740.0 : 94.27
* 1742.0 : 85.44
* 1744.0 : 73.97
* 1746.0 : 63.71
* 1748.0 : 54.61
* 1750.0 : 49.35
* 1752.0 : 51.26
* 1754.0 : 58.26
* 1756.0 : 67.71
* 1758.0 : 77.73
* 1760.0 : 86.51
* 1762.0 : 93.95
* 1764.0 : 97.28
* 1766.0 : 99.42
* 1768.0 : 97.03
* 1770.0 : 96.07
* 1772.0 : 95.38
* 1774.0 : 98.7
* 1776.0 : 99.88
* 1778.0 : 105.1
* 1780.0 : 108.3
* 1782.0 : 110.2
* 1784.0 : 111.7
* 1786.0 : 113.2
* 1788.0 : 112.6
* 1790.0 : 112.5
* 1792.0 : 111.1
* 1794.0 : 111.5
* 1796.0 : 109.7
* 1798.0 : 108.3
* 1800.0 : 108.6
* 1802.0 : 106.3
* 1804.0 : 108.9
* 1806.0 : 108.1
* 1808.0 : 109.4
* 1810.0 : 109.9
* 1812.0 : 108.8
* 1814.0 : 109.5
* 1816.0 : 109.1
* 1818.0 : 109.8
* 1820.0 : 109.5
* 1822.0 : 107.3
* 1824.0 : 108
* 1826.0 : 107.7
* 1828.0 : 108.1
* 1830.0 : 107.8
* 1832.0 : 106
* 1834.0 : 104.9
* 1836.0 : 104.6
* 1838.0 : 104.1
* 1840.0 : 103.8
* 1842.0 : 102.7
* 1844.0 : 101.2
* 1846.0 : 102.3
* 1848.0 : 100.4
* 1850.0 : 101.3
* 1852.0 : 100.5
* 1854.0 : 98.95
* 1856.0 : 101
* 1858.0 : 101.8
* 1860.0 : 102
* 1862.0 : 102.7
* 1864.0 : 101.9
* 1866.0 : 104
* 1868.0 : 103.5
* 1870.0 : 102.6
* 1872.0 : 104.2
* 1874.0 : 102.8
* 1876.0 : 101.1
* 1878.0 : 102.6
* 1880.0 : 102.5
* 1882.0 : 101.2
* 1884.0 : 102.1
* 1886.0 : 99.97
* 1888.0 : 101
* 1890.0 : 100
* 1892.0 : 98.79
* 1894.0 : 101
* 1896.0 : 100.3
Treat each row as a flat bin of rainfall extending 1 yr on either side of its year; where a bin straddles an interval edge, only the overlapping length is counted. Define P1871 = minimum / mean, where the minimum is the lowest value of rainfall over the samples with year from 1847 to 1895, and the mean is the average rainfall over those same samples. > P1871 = 0.973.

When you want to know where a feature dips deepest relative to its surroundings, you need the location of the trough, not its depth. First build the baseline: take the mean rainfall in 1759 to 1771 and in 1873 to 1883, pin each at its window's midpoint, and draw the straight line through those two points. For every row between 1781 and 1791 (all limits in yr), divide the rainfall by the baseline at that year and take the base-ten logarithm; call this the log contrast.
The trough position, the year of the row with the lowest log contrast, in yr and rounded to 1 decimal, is 1782.0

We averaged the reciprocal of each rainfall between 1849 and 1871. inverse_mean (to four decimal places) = 0.0098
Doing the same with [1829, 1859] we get 0.0097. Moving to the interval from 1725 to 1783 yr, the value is 0.0117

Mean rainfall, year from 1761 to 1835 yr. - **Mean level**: 106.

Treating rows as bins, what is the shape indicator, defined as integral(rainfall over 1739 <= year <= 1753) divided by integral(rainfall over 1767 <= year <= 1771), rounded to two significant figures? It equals 2.4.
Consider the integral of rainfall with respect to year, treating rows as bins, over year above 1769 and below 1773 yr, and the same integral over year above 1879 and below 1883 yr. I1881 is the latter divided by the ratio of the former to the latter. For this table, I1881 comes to 433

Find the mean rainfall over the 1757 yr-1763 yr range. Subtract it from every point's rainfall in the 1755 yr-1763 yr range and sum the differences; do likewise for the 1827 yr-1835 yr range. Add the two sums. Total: 64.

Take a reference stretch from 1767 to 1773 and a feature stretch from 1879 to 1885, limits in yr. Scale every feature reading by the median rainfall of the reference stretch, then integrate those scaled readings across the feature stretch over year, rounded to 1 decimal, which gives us 6.4 yr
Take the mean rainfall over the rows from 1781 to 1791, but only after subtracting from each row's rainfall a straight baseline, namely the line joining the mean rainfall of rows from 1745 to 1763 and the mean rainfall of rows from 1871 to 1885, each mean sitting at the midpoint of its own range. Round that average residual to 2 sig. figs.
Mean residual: 36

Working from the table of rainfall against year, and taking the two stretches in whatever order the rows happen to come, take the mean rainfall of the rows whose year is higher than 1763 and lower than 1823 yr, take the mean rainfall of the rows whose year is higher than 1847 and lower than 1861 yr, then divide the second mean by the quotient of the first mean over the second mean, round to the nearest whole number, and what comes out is 95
